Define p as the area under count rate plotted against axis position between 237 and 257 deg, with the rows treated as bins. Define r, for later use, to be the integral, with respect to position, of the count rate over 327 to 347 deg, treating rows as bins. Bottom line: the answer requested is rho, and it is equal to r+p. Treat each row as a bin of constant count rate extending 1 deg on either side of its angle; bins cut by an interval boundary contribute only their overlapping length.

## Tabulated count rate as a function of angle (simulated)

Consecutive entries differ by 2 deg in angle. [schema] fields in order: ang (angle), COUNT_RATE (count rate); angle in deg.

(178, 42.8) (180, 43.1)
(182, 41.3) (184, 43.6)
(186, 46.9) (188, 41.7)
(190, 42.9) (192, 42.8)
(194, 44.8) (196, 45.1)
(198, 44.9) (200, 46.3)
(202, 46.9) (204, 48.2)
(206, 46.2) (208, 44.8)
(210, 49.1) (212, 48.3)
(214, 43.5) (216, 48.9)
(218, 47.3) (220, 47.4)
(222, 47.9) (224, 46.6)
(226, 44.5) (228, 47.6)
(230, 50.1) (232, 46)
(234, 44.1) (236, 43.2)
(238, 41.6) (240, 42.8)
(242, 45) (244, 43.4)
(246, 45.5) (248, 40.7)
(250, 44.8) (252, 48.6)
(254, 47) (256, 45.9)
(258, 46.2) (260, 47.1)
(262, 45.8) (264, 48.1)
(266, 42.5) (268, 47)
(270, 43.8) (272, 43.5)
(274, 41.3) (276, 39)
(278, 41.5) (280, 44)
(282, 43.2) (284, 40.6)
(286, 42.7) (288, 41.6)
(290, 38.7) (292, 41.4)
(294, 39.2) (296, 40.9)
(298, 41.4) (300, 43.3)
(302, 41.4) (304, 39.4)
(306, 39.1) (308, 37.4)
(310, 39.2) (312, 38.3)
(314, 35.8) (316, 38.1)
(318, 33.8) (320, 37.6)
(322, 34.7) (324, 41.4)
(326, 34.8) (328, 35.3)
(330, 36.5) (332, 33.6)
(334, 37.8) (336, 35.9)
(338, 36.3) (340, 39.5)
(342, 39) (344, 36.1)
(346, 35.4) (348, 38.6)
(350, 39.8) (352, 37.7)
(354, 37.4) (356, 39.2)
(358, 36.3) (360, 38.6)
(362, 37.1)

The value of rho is 1621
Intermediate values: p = 891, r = 731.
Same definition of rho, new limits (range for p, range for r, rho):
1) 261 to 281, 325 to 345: 1603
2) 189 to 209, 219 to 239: 1824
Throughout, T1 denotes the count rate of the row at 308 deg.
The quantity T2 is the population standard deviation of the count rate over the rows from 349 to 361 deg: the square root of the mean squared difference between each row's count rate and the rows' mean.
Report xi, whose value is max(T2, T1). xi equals 37.4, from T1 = 37.4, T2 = 1.2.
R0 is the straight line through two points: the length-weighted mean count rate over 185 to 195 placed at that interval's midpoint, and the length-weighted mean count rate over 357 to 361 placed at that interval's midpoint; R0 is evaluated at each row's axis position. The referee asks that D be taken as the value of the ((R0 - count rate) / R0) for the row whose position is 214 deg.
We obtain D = -0.01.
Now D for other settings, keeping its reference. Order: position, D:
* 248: 0.02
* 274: -0.02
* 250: -0.08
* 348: -0.02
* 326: 0.10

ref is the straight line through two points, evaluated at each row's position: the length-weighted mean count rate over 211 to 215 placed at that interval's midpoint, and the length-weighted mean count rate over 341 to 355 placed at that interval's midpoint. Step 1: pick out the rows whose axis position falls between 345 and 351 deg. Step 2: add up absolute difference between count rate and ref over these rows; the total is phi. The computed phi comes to 5.5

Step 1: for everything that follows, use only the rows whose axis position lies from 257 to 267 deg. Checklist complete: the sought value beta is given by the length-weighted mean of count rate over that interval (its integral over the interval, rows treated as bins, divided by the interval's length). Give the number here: 45.9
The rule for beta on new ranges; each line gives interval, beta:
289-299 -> 40.3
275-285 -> 41.7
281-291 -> 41.4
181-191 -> 43.3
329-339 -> 36.0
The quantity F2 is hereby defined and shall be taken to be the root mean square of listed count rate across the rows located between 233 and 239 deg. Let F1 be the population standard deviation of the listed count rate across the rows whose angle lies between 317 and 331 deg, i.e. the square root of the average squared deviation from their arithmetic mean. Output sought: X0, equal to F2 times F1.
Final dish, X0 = 102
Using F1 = 2.4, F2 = 43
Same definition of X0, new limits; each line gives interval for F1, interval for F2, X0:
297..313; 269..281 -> 76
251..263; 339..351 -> 37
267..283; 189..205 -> 100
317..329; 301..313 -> 101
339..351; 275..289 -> 71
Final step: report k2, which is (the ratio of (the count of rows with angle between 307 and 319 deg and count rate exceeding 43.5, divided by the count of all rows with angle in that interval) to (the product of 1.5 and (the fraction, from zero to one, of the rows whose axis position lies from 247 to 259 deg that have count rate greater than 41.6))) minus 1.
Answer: -1.00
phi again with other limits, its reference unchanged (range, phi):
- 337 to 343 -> 4.2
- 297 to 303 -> 4.2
